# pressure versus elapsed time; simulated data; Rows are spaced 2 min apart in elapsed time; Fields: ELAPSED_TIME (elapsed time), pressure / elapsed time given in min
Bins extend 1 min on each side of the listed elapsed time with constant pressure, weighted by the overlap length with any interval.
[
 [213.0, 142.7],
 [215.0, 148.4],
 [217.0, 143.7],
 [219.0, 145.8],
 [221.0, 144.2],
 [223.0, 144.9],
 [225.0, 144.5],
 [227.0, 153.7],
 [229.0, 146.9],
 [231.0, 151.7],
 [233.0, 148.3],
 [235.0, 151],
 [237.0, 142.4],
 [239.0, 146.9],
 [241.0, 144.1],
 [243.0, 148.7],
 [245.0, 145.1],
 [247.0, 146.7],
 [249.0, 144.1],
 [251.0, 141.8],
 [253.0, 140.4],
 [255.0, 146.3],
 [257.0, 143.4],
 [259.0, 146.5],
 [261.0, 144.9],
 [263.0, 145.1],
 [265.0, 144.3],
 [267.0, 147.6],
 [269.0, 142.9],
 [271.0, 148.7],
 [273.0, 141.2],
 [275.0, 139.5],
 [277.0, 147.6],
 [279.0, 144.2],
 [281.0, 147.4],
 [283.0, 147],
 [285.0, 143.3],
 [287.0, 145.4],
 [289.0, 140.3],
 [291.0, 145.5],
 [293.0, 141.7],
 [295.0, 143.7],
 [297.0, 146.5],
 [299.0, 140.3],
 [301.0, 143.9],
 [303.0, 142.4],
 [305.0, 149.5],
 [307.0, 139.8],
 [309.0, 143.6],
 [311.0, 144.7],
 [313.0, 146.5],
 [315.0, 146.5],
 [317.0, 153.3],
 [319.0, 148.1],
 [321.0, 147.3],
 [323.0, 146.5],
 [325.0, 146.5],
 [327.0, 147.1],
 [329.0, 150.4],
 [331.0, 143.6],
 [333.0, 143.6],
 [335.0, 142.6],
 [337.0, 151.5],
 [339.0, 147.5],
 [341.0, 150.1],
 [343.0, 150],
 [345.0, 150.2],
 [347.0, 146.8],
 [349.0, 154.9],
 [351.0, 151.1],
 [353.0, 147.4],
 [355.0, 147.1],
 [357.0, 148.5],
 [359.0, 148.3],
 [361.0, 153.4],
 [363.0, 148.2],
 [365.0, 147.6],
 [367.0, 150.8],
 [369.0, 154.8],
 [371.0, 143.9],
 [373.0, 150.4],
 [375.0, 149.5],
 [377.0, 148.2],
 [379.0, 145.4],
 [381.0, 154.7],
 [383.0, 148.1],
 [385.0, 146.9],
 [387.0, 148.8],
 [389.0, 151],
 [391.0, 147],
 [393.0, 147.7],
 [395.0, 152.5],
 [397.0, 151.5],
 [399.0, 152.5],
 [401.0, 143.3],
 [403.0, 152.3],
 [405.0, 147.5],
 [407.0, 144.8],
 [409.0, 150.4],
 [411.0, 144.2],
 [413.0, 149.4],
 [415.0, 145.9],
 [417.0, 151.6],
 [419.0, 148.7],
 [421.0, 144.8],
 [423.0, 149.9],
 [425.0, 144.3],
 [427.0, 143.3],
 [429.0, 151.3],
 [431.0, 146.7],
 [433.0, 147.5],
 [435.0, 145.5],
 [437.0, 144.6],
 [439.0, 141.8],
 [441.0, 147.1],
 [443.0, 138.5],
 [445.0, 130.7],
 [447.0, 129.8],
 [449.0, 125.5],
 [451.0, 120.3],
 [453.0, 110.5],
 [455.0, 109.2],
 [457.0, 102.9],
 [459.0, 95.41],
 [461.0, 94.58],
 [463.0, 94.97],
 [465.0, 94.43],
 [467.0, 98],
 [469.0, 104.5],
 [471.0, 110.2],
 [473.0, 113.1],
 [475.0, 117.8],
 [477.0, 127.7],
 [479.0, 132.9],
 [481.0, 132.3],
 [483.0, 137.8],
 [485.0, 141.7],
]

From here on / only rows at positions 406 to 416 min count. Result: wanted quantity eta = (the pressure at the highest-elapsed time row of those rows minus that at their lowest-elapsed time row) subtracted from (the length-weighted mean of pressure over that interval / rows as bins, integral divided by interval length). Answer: 146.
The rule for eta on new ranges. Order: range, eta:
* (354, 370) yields 142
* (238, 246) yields 148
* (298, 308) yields 144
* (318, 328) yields 148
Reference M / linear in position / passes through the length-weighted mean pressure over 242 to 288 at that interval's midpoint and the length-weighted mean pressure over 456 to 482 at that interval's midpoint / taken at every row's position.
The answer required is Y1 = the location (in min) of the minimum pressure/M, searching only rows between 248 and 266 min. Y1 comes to 253.0 min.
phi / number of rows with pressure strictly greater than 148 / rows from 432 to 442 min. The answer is 0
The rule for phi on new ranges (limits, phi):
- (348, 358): 3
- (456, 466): 0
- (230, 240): 3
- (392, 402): 3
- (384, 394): 2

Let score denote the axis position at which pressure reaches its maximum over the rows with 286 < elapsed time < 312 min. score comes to 305.0 min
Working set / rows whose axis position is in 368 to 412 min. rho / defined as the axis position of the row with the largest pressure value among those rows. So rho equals 369.0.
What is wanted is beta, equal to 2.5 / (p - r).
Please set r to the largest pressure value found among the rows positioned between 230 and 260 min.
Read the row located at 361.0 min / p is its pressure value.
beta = 1.47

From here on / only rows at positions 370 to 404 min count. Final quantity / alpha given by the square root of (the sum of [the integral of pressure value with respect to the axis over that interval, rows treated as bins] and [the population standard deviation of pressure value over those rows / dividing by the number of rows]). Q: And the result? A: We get 71.2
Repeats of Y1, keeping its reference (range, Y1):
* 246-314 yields 253.0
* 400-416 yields 401.0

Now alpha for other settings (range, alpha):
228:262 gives 70.4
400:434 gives 70.8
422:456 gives 68.3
